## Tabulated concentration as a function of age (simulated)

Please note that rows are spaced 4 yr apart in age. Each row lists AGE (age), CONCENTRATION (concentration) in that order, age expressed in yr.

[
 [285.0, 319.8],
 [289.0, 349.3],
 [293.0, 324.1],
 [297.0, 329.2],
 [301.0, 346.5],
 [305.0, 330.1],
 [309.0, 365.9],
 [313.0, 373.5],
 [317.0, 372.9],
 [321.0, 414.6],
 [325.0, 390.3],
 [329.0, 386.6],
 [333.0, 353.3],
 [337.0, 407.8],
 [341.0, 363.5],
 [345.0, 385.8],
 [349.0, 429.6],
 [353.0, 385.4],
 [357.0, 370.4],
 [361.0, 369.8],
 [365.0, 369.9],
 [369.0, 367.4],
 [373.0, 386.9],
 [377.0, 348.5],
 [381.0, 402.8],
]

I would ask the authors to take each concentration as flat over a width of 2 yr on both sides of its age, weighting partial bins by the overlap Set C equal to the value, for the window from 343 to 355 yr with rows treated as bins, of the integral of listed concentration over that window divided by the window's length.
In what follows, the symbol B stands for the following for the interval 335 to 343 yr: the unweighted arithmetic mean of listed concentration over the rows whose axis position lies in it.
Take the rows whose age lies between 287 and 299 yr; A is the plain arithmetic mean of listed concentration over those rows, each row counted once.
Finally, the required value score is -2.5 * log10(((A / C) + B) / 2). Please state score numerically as -5.72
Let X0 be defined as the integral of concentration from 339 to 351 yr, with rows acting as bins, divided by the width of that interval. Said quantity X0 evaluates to 393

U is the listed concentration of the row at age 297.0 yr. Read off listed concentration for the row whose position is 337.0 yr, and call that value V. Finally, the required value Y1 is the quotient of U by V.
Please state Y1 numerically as 0.81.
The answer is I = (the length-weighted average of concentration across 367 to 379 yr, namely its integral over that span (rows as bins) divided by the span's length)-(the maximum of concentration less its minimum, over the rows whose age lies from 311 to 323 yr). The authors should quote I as 326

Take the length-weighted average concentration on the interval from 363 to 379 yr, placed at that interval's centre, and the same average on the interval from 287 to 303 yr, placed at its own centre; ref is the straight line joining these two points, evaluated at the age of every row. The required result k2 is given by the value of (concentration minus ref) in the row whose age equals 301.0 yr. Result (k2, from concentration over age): 7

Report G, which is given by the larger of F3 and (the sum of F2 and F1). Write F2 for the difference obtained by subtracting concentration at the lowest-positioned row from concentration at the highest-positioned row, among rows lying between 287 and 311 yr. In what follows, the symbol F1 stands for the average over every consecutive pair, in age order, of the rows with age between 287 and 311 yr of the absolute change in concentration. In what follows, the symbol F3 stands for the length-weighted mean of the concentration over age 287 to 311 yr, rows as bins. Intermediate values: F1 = 20.0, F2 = 17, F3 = 341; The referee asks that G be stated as 341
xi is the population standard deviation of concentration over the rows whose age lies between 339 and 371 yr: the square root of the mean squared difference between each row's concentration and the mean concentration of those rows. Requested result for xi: 20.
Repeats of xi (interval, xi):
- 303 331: 24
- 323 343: 20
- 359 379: 12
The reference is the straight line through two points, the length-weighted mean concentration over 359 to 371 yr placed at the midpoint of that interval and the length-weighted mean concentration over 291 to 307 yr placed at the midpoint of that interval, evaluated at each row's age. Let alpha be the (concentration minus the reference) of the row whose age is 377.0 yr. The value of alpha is -27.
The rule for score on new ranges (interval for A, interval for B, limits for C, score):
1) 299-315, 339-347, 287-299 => -5.68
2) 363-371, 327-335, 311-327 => -5.67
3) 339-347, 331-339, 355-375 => -5.70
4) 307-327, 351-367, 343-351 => -5.68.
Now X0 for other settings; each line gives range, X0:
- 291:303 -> 333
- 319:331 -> 397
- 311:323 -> 387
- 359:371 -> 369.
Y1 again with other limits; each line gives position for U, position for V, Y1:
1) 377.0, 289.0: 1.00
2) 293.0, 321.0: 0.78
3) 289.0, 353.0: 0.91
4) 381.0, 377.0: 1.16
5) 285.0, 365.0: 0.86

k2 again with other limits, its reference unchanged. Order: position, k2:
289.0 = 14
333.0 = 1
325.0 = 41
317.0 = 27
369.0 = 0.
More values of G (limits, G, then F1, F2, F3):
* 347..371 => 382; 12.5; -62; 382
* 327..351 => 388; 39.6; 43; 388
